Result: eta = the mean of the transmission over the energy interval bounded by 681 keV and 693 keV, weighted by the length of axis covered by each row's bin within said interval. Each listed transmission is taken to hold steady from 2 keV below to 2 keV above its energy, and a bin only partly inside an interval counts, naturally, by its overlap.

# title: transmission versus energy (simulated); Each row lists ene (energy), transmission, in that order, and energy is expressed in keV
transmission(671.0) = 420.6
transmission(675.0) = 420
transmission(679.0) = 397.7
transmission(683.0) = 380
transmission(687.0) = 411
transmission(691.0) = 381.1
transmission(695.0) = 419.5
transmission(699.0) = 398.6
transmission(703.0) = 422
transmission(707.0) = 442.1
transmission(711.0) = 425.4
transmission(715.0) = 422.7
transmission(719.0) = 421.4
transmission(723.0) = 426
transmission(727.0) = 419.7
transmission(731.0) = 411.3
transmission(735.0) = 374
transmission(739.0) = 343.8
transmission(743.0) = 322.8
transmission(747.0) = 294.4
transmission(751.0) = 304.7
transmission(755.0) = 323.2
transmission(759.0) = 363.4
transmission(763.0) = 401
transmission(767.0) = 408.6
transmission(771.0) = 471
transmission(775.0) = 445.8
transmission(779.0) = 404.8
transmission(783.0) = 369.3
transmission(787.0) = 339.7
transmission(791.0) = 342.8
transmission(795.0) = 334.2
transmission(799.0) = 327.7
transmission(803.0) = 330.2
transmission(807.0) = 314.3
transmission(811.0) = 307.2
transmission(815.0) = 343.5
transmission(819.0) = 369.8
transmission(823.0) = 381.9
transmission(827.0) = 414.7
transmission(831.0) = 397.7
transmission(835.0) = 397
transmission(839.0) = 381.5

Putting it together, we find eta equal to 391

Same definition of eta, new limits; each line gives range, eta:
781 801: 343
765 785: 420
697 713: 422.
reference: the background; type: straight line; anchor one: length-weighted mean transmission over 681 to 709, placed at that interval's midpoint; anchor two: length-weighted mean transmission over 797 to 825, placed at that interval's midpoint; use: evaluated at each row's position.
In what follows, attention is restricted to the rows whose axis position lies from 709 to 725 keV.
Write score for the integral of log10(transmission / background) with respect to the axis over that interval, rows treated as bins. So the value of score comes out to 0.5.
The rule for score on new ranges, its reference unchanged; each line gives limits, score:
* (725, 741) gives 0.0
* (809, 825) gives 0.3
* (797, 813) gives -0.5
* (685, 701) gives -0.1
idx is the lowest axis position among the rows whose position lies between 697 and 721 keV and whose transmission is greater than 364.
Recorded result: 699.0 keV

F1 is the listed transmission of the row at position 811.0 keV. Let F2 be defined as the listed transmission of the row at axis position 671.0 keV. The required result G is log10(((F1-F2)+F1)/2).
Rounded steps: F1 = 307.2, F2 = 420.6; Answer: 1.99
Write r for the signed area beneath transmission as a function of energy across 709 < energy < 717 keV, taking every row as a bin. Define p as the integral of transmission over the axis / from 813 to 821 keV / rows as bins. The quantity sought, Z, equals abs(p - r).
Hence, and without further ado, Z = 539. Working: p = 2853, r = 3392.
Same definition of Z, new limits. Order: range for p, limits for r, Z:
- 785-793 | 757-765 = 328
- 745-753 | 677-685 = 714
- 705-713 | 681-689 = 306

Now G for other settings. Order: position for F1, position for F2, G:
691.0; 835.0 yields 2.26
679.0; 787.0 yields 2.36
